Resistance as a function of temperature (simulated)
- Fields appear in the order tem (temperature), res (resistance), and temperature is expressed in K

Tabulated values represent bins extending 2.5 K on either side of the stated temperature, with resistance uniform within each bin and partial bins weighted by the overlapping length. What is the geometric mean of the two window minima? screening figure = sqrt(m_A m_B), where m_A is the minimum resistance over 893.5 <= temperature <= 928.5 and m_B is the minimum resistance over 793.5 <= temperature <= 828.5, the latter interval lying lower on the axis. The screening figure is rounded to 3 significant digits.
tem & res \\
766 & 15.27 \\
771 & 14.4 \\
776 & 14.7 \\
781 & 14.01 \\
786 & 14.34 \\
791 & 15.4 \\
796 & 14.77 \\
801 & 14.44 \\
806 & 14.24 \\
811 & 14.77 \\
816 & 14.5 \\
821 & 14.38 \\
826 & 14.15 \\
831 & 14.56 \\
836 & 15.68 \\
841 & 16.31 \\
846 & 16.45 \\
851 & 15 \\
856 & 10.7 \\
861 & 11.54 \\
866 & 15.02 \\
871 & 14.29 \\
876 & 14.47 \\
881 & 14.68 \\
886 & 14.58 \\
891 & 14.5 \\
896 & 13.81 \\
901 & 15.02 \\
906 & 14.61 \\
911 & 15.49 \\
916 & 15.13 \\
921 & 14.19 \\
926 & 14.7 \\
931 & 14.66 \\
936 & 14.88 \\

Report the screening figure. 14.0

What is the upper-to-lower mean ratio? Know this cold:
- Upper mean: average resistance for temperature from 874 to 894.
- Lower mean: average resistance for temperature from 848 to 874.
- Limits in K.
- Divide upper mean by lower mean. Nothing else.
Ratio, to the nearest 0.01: 1.09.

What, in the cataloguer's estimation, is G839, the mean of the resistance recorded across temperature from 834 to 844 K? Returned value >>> 16.0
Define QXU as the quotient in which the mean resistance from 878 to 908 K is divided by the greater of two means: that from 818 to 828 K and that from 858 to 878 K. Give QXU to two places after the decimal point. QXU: 1.02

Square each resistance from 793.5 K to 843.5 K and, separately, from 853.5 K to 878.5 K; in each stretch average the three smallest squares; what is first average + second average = 354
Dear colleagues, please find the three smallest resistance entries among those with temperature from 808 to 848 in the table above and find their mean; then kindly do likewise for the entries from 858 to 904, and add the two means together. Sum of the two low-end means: 27.6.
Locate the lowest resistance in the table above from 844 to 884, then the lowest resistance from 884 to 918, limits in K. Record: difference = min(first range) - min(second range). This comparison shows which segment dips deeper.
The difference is -3.11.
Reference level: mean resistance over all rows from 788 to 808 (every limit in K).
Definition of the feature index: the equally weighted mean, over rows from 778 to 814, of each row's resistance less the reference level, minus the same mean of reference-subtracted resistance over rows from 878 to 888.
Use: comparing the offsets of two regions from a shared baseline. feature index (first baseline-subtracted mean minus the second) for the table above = -0.06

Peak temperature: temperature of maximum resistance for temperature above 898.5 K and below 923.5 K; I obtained 911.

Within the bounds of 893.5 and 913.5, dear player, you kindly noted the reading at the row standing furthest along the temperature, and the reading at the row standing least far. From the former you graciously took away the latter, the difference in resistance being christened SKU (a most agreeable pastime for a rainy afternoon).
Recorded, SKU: 1.7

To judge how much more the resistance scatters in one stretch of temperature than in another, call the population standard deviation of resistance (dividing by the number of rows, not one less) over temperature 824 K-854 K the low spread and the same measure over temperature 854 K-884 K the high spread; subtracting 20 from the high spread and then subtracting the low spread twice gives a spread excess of -20.0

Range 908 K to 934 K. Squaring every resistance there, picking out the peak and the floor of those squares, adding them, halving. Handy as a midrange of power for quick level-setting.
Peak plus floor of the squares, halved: 221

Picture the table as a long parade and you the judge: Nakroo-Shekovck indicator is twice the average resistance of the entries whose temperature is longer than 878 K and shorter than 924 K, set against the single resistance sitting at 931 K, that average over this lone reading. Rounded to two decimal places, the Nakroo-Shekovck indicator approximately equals 2.00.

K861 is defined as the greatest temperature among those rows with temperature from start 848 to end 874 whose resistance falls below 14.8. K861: 871 K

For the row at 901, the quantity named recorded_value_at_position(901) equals 15.02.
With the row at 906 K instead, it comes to 14.61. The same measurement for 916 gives 15.13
